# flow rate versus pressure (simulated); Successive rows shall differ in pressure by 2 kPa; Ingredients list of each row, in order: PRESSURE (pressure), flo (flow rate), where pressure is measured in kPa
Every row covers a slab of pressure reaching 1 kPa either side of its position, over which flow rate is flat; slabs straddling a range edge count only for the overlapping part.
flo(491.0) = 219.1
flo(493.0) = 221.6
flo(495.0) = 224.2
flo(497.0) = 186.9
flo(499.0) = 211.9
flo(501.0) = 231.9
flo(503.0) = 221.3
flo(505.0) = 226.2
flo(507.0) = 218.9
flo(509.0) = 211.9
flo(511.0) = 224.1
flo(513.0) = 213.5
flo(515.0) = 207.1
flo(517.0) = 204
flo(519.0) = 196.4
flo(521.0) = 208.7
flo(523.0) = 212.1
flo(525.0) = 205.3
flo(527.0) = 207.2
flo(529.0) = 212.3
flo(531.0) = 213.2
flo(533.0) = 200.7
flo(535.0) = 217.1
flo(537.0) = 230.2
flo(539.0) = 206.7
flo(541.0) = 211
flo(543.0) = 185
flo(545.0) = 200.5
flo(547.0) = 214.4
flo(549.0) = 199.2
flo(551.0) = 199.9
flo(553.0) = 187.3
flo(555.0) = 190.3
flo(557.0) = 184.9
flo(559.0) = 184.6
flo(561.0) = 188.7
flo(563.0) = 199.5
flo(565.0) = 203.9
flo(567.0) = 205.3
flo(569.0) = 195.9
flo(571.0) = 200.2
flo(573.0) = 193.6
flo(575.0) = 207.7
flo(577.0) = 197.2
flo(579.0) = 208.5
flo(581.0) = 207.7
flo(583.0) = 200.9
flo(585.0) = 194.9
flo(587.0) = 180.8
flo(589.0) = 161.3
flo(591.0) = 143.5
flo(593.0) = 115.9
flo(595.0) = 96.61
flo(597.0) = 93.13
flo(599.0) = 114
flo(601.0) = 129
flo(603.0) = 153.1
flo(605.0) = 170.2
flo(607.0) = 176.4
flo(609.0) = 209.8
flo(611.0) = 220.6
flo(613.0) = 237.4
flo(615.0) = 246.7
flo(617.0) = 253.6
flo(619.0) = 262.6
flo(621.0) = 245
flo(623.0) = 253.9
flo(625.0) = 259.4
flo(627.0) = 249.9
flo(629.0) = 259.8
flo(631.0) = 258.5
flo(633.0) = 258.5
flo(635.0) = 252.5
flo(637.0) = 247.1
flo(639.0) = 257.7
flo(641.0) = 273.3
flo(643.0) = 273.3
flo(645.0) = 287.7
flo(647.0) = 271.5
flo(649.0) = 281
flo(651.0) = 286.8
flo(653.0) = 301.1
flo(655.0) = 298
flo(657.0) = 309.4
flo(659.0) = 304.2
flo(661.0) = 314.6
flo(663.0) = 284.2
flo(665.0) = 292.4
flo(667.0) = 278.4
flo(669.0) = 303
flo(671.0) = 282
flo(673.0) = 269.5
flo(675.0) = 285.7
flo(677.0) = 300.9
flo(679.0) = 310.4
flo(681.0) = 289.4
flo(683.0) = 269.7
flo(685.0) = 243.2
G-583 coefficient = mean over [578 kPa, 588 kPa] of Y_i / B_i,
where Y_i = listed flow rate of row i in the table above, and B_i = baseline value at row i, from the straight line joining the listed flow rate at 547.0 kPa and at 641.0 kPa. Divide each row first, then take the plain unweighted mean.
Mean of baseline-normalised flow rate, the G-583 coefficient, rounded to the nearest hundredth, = 0.84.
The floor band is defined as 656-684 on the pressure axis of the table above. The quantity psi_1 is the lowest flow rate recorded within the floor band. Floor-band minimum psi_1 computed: 269.5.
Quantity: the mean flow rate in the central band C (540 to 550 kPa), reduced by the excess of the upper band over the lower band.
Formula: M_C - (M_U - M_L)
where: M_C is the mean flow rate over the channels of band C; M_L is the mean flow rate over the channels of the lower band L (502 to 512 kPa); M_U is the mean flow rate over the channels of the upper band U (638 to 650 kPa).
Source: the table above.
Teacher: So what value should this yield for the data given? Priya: 148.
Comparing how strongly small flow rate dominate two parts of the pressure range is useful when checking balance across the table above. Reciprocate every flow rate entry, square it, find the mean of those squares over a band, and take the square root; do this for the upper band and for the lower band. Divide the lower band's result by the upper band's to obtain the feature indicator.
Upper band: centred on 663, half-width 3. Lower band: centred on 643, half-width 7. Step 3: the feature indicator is 1.1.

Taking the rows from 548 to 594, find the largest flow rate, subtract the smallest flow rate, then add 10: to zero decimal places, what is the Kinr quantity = 103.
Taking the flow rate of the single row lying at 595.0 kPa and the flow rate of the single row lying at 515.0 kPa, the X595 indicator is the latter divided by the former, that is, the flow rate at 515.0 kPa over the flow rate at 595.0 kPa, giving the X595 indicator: 2.14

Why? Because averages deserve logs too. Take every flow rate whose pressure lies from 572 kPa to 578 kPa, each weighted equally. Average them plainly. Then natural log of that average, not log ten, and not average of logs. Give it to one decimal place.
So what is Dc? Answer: 5.3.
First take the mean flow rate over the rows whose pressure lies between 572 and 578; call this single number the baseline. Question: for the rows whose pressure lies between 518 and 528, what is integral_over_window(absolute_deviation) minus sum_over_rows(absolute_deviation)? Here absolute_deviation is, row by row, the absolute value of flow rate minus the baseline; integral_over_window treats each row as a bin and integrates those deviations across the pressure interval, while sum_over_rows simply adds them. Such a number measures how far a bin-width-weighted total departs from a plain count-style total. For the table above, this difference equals 38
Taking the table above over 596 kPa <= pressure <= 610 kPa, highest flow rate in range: 209.8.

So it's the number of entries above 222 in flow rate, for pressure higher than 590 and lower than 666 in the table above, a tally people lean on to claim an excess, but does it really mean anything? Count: 27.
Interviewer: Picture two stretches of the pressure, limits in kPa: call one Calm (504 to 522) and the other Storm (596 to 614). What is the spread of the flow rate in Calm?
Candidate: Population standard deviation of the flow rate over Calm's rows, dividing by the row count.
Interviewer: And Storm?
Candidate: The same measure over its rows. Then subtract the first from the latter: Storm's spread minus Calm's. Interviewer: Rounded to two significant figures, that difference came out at 38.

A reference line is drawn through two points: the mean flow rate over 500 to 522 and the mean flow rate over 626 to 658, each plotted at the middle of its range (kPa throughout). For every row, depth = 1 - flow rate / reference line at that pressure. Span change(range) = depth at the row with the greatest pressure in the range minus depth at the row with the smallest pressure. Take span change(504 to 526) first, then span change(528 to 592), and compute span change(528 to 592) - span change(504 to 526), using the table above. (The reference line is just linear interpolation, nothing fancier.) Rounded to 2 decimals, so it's 0.24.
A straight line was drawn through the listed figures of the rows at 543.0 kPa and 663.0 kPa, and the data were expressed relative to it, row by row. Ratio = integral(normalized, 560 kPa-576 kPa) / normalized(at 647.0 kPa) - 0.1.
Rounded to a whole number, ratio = 15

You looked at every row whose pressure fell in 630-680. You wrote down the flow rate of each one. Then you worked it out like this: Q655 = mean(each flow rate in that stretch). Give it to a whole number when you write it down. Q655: 283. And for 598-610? 159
